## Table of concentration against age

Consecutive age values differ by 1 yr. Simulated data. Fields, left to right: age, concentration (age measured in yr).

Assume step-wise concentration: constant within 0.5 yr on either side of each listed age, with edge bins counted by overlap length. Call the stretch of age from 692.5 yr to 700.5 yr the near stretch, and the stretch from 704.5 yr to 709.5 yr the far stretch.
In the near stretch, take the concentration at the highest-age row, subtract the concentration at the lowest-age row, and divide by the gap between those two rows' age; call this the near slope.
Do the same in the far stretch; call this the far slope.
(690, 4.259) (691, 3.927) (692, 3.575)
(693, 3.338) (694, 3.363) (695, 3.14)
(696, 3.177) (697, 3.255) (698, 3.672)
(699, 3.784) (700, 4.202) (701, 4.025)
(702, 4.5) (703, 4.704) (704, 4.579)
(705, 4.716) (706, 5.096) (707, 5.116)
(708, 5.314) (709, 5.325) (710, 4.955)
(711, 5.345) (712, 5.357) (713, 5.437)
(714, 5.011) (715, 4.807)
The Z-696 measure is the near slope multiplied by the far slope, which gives 0.019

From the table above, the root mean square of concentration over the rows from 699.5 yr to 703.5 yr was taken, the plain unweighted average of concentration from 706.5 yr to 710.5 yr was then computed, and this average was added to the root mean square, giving 9.5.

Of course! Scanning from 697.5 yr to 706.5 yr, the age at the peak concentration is 706 yr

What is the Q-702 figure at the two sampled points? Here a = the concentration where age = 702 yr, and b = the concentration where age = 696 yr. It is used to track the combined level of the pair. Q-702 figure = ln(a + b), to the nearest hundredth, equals 2.04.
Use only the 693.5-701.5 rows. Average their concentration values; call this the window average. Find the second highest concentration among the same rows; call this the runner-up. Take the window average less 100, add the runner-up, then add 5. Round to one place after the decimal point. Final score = -87.4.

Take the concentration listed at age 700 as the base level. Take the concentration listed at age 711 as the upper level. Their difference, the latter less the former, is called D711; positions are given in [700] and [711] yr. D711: 1.1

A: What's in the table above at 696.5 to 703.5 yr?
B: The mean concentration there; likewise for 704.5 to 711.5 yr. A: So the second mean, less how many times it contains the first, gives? 3.85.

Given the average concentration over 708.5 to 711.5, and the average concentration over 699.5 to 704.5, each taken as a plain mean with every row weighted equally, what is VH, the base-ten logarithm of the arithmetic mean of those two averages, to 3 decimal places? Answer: 0.682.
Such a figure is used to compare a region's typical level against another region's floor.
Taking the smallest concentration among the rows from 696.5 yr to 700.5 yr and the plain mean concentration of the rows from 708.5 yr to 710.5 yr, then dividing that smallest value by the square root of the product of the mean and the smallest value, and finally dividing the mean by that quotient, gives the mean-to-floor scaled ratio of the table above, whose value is 6.5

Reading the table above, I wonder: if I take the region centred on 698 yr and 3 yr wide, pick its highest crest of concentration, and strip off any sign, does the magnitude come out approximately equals 3.8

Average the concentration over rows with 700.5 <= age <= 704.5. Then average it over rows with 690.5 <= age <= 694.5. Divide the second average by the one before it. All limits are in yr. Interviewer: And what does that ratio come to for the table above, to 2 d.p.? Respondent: 0.80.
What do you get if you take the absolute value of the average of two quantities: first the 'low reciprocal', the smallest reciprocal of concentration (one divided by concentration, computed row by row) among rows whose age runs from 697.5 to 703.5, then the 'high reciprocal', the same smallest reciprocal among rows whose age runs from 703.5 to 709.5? 0.200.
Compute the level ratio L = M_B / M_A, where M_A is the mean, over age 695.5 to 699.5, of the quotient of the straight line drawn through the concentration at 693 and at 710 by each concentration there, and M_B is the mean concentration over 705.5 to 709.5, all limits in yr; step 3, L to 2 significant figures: 4.8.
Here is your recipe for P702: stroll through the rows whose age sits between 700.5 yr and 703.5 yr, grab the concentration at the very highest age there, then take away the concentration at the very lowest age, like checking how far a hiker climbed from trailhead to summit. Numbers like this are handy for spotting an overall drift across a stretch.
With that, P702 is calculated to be 0.7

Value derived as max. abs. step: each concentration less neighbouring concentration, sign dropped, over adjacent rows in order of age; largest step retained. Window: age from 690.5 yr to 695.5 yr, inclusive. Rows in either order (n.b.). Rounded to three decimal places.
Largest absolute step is 0.352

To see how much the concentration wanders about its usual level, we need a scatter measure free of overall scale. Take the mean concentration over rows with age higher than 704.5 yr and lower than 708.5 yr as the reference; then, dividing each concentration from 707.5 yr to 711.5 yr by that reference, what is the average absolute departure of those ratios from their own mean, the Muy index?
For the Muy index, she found 0.028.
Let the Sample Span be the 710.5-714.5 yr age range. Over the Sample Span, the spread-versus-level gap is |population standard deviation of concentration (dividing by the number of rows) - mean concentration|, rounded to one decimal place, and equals 5.1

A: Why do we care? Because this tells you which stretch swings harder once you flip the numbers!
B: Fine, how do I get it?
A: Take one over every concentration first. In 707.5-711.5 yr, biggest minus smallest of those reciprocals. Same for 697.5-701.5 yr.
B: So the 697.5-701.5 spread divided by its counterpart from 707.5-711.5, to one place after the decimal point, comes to 2.3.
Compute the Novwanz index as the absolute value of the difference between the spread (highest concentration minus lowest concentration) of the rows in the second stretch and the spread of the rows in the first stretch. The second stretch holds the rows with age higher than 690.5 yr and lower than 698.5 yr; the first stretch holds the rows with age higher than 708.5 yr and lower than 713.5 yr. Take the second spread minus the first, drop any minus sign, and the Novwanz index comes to 0.3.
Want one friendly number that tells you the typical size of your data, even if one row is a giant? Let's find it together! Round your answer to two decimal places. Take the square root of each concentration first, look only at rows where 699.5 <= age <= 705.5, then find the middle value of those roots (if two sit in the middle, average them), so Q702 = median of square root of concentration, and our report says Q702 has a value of 2.13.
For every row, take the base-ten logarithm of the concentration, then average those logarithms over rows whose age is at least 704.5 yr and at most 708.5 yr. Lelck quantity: 0.70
